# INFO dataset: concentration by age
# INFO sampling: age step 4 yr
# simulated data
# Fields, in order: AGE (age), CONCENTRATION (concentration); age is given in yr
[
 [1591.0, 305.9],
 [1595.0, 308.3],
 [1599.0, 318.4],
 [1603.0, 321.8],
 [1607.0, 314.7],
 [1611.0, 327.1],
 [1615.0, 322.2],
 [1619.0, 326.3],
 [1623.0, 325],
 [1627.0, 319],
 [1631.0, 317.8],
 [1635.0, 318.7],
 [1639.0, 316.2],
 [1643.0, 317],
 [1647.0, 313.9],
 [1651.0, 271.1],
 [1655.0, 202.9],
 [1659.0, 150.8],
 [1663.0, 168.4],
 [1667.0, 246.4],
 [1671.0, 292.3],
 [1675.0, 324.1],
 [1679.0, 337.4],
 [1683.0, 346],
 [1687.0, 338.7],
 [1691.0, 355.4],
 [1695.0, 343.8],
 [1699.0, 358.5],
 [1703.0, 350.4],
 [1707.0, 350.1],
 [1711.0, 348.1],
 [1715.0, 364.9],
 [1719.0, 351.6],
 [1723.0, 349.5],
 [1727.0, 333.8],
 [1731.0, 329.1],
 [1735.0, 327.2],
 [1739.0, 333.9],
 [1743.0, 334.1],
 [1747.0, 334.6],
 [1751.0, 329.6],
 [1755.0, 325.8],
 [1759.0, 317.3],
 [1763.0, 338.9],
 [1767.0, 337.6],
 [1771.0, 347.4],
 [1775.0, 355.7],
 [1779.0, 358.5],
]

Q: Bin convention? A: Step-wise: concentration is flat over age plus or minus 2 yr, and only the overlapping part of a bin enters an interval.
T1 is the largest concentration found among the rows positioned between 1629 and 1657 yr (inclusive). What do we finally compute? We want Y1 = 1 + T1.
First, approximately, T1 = 318.7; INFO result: 320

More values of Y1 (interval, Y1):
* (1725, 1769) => 340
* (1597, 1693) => 356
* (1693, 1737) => 366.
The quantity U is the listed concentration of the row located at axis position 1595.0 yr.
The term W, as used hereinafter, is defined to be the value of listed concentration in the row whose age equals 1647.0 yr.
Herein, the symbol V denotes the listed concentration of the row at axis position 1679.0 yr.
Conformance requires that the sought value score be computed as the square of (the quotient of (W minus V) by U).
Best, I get 0.01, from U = 308.3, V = 337.4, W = 313.9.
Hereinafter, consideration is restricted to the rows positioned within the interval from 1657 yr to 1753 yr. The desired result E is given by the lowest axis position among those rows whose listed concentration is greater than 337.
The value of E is 1679.0 yr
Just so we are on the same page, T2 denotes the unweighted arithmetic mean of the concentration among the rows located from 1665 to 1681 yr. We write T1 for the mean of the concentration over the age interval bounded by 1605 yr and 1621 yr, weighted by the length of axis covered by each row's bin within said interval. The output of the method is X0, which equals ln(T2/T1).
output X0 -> -0.072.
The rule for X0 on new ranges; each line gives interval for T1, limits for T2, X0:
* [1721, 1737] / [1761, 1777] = 0.029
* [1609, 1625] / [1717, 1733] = 0.048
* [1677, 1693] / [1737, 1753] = -0.033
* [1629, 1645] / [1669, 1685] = 0.023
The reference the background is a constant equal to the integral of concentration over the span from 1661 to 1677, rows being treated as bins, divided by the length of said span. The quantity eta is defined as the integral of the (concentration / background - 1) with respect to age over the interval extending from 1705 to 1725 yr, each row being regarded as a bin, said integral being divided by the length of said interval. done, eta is 0.37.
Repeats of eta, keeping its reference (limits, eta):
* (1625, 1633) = 0.24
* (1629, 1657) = 0.14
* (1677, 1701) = 0.34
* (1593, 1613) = 0.23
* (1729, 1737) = 0.27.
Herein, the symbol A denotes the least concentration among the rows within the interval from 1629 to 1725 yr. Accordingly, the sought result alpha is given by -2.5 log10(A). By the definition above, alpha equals -5.45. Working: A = 150.8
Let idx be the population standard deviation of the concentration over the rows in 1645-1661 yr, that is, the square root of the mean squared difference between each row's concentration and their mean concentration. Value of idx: 63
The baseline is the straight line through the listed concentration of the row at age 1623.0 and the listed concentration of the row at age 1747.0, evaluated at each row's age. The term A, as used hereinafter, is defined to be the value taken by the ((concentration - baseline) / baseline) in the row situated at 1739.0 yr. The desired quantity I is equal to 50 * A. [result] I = 0.0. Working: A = 0.00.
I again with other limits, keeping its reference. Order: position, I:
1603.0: -0.3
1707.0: 2.8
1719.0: 2.9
